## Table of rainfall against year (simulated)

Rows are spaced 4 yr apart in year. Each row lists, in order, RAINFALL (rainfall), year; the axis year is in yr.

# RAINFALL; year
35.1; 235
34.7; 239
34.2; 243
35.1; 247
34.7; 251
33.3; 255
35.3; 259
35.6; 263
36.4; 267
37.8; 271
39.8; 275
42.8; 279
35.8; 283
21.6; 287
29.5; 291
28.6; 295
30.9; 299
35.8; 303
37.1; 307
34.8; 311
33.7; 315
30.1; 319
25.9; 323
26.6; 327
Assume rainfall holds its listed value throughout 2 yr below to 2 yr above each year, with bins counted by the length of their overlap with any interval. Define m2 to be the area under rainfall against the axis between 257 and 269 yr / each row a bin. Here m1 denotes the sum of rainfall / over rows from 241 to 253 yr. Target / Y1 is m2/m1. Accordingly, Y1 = 4.1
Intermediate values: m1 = 104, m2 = 429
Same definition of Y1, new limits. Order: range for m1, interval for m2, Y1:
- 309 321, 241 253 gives 4.2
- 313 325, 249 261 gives 4.6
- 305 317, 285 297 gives 3.0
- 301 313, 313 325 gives 3.3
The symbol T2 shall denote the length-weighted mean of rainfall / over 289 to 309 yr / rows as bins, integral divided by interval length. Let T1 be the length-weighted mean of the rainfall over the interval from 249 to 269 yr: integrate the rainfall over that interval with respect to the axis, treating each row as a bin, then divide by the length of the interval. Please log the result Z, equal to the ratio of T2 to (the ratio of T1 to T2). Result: 29.9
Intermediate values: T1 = 35.1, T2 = 32.4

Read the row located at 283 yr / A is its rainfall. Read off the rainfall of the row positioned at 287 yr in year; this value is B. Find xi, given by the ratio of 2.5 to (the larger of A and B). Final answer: 0.0698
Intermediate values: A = 35.8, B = 21.6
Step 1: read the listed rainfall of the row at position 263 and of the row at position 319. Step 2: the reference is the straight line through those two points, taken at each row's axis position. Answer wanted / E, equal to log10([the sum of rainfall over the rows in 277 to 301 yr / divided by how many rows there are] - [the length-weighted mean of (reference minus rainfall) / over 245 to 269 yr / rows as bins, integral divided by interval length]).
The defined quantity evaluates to 1.48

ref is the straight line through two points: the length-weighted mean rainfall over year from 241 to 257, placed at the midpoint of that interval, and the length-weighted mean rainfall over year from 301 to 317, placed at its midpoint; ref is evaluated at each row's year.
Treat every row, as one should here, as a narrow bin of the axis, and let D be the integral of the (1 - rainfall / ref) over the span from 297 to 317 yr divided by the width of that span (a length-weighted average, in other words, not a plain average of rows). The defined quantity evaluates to 0.02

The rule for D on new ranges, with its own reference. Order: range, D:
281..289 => 0.18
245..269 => -0.02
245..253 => -0.02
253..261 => 0.00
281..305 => 0.13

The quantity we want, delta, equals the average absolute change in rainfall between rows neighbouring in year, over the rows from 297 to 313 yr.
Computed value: 2.8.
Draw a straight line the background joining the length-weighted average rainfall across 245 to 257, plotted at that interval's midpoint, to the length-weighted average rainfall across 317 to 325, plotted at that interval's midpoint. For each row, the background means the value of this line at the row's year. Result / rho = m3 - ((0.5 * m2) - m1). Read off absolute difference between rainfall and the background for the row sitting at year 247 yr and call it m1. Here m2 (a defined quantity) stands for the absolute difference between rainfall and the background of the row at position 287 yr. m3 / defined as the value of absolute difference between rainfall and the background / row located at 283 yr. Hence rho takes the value 0.0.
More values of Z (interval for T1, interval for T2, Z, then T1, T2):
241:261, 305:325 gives 30.3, 34.5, 32.3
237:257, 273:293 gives 33.4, 34.4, 33.9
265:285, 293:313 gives 29.0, 38.5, 33.4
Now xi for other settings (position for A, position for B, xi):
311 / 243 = 0.0718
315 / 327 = 0.0742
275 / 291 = 0.0628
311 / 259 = 0.0708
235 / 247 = 0.0712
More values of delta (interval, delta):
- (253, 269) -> 1.0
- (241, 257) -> 0.9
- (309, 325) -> 3.0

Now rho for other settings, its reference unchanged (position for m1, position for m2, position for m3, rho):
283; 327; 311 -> 9.8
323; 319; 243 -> 1.9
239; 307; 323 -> -1.2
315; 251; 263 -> 7.3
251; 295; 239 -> 0.2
